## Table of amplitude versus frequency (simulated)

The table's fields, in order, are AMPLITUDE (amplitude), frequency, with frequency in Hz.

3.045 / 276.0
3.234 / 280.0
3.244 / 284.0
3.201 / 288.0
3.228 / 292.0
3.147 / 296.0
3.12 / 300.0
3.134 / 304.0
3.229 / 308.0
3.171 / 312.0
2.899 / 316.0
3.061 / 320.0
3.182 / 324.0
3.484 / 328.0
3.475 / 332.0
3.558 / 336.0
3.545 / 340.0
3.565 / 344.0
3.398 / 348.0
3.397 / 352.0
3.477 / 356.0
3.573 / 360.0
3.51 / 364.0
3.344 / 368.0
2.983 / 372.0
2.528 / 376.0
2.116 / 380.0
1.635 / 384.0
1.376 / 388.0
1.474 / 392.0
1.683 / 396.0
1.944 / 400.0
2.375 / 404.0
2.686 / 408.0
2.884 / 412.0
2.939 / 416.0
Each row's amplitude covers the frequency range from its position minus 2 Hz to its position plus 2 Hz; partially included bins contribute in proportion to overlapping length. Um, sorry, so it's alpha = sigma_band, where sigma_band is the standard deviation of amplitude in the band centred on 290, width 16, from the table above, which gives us 0.04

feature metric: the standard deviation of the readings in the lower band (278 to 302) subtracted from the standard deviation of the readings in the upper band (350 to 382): 0.5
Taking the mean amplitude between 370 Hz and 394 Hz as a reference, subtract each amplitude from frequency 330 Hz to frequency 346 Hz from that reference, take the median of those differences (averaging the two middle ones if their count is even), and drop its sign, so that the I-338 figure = 1.5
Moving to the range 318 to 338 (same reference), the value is 1.5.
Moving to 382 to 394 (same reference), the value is 0.5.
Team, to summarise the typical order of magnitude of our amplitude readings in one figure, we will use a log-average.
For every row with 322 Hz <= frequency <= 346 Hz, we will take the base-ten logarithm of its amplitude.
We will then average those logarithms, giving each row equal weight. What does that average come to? 0.540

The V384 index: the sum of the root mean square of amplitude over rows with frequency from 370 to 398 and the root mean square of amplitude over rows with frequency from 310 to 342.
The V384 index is 5.4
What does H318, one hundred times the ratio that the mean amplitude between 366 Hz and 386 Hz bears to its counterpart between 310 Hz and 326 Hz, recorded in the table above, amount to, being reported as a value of 82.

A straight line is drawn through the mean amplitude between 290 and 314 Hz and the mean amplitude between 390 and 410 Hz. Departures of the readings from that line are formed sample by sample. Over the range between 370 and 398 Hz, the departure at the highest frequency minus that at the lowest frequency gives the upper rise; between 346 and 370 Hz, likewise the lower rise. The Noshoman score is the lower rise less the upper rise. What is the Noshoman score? 1.2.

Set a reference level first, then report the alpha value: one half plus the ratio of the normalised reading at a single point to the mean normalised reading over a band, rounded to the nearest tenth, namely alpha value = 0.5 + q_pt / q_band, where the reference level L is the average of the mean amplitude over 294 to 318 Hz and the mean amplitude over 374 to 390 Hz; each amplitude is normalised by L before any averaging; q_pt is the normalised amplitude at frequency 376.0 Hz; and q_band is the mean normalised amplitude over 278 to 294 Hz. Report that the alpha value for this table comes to 1.3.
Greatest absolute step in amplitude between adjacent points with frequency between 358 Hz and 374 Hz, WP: 0.36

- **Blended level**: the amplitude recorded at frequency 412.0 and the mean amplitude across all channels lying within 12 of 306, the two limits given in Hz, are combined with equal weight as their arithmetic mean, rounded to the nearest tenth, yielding 3.0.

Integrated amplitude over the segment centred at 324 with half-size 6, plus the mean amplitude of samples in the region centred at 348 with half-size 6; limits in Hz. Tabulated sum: 42.4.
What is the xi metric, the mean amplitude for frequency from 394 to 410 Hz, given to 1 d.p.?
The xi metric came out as 2.2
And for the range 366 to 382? 2.7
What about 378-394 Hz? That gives 1.7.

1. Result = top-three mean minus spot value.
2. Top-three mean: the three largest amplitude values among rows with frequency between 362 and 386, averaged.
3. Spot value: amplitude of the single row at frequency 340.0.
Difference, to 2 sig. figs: -0.27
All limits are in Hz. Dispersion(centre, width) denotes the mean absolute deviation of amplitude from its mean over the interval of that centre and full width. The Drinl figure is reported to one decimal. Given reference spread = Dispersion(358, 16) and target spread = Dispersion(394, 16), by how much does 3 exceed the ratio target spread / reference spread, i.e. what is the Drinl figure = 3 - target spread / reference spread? -0.7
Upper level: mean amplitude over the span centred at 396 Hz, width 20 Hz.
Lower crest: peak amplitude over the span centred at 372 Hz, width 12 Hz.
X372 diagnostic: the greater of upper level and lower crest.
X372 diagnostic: 3.34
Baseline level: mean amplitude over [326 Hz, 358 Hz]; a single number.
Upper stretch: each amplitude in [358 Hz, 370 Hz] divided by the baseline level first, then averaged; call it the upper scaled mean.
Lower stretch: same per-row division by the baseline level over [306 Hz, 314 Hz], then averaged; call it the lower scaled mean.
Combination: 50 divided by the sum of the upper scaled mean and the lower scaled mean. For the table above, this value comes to 26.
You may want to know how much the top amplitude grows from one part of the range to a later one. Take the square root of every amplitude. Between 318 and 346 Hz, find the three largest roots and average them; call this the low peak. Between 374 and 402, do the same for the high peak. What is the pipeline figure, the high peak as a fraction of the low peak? 0.78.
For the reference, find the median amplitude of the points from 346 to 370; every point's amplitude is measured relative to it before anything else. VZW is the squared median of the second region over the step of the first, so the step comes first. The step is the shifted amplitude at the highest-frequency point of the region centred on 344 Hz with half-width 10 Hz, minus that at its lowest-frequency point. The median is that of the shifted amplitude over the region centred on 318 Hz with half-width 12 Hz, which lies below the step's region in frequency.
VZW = -0.423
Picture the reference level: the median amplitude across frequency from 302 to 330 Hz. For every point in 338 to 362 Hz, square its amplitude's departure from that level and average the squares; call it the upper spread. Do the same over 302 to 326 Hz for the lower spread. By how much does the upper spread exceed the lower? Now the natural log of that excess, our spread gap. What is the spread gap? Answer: -2.4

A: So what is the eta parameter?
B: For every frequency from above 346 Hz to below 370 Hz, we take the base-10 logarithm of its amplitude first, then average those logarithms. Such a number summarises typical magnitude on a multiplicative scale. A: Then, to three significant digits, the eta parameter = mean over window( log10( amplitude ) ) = 0.538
